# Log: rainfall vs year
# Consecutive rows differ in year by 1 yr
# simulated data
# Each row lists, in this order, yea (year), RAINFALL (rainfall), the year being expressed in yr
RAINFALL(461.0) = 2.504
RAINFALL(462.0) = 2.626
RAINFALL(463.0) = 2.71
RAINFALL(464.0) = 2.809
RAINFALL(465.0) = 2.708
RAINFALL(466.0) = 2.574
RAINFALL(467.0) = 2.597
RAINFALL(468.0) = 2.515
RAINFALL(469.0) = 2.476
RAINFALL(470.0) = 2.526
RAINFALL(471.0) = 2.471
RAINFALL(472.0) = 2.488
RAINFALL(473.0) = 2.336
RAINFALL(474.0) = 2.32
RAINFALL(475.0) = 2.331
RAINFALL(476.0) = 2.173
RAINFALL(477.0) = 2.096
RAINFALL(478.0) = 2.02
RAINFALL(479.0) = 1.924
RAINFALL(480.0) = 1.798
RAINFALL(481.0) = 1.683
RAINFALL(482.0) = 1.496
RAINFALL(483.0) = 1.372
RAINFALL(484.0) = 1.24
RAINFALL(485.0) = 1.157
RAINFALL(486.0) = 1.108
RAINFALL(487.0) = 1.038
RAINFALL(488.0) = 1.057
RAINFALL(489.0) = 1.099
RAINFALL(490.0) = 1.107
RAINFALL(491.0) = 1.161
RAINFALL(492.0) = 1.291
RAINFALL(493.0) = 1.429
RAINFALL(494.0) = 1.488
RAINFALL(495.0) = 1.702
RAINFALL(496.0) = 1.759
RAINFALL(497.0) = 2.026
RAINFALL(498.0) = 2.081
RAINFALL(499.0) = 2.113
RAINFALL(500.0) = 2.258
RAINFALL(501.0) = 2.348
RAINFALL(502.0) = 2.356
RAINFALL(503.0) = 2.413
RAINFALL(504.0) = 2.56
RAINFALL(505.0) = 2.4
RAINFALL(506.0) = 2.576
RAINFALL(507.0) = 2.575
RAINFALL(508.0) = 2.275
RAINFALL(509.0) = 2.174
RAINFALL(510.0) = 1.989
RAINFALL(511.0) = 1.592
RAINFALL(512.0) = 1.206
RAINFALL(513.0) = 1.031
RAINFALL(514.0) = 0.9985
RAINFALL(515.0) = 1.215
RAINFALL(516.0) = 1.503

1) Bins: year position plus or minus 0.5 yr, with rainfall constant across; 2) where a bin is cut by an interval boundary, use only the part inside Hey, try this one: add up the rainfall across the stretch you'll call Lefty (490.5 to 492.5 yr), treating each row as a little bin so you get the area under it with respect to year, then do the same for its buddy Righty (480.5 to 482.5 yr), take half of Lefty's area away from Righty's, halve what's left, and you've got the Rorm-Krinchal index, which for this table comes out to 0.98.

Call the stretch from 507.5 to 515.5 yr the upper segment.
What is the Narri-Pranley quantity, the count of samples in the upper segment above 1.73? 3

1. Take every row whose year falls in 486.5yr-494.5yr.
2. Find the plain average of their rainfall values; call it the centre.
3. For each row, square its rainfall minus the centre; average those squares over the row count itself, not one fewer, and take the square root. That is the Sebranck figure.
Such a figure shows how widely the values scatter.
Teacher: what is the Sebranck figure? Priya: 0.16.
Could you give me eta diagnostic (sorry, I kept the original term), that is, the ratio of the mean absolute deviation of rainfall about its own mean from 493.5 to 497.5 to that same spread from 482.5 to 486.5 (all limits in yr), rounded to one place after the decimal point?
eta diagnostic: 1.7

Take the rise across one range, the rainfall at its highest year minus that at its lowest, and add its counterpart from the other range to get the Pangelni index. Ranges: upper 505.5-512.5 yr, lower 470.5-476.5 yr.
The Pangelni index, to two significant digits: -1.7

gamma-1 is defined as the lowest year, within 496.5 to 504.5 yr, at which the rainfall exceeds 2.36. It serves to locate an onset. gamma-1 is 503.0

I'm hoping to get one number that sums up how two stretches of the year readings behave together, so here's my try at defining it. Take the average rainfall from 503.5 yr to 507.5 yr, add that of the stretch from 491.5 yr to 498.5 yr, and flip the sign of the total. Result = -4.2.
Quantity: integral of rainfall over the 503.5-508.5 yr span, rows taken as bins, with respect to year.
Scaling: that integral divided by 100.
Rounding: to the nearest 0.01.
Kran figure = 0.12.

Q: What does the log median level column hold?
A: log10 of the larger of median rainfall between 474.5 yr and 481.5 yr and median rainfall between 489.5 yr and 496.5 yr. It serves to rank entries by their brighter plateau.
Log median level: 0.31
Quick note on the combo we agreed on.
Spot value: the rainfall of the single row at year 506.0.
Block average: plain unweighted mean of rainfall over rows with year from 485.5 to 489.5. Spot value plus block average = 3.7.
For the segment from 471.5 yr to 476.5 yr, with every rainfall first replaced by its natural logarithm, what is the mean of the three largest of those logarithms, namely 0.87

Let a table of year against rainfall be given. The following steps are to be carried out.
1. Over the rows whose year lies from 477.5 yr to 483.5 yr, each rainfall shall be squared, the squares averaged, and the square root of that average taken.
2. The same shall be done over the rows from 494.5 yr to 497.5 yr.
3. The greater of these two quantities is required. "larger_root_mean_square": 1.83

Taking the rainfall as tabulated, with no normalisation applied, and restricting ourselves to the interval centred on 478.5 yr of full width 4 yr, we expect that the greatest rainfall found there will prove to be 2.096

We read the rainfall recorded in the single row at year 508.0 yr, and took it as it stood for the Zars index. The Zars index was 2.275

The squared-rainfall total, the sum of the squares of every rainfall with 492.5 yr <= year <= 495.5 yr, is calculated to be 7.2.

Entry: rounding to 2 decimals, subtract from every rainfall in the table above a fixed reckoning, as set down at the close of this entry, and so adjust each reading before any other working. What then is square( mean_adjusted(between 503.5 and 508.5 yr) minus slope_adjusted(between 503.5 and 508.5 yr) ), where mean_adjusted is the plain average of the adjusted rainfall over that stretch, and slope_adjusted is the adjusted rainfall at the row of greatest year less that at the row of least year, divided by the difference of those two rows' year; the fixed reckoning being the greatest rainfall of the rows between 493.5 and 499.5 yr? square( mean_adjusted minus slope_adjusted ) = 0.19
